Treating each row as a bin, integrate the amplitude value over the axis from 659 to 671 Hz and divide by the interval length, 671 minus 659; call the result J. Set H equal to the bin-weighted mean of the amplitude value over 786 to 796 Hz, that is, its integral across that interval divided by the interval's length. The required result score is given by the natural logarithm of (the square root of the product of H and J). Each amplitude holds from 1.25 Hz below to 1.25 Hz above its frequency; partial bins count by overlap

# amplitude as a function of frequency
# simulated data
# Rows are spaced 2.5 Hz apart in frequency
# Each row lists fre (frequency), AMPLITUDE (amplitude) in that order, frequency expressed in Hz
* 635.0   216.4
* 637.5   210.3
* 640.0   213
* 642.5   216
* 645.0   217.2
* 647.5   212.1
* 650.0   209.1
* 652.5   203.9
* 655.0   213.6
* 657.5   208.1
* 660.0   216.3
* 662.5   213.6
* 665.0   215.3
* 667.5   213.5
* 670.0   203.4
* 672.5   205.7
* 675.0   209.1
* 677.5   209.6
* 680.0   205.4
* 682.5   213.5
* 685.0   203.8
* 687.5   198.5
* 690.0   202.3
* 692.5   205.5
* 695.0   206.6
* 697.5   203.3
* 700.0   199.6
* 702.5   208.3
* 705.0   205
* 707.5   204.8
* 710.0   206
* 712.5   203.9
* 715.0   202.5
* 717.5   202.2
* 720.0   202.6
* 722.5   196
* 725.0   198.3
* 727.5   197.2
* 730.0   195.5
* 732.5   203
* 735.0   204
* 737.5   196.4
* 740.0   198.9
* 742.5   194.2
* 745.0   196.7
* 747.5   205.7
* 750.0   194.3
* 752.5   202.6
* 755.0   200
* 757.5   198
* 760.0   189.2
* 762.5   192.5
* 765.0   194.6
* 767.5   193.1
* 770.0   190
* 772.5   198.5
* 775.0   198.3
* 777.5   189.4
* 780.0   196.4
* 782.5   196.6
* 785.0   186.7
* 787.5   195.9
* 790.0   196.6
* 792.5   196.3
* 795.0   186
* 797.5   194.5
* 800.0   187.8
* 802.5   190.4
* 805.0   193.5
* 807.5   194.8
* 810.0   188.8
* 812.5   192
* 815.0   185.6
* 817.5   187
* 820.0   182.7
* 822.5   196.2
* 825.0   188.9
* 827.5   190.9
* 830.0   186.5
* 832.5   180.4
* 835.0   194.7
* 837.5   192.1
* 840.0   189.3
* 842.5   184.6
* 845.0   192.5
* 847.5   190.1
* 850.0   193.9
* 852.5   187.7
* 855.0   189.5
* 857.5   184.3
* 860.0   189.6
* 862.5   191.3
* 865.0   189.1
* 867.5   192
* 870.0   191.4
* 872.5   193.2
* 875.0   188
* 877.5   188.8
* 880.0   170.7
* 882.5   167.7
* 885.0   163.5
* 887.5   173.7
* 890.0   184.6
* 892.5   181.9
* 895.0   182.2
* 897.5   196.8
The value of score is 5.31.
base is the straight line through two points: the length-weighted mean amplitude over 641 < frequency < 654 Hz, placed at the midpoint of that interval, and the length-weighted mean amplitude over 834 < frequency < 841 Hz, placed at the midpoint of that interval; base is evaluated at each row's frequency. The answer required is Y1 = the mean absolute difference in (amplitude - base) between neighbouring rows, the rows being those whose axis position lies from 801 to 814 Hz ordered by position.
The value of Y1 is 3.5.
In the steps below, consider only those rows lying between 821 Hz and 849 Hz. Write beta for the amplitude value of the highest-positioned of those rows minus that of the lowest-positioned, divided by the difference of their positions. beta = -0.24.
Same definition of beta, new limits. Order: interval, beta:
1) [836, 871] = -0.02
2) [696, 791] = -0.07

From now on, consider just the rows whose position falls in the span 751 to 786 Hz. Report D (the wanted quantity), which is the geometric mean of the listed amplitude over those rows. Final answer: 195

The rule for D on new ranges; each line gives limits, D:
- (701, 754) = 201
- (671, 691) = 206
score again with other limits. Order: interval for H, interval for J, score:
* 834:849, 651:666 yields 5.30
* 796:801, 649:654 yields 5.29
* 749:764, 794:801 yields 5.26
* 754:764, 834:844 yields 5.26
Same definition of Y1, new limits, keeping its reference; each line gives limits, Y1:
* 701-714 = 1.6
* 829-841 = 6.3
